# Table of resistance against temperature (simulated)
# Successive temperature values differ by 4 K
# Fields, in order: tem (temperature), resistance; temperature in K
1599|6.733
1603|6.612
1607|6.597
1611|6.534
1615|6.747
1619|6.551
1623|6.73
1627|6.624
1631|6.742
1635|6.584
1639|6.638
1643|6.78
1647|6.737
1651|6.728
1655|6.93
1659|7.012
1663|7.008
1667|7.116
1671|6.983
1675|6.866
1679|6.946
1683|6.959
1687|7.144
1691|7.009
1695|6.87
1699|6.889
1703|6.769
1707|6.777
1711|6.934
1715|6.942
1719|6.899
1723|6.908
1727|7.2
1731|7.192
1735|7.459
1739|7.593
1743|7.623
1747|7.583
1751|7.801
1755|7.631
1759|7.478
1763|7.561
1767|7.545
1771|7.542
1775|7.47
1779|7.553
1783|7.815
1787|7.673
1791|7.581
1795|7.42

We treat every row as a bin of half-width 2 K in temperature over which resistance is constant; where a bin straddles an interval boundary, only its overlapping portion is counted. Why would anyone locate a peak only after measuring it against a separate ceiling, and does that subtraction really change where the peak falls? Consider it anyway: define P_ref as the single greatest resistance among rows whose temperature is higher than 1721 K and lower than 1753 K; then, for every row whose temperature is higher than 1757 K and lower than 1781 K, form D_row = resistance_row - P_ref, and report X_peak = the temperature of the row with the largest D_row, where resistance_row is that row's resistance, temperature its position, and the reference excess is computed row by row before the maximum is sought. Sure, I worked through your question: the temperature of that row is 1763 K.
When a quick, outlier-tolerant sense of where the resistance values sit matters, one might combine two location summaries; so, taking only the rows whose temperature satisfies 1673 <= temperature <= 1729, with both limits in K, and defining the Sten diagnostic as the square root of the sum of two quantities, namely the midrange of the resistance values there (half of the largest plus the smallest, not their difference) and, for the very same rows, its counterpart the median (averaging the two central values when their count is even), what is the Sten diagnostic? 3.73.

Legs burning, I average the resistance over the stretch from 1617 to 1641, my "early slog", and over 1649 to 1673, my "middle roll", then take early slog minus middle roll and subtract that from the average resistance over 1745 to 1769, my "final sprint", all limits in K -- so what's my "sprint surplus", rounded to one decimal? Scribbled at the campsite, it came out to 7.9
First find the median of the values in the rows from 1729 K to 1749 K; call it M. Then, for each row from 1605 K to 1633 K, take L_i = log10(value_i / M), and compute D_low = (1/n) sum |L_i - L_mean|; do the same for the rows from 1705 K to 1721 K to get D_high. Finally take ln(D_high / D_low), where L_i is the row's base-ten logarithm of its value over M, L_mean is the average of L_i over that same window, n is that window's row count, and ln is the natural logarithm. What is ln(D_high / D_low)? -0.39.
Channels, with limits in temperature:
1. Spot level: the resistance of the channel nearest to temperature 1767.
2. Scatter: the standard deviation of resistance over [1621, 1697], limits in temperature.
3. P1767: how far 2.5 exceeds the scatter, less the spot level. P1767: -5.21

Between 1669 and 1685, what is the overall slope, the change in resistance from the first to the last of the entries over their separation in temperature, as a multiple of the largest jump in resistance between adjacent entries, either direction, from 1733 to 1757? -0.01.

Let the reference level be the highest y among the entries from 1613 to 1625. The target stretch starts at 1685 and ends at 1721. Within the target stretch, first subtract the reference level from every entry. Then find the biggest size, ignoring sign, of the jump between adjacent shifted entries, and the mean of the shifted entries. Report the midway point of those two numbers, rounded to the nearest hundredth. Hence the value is 0.16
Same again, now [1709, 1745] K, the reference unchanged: 0.37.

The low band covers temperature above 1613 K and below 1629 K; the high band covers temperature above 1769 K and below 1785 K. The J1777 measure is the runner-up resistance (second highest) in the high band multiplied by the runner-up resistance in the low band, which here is 51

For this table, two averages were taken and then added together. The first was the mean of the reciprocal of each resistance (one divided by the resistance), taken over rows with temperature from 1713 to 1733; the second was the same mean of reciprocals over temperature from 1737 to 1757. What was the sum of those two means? 0.273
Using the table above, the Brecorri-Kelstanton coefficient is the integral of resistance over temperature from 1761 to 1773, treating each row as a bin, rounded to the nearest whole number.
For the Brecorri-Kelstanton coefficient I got 91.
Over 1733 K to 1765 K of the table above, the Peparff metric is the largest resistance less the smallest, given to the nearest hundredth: 0.34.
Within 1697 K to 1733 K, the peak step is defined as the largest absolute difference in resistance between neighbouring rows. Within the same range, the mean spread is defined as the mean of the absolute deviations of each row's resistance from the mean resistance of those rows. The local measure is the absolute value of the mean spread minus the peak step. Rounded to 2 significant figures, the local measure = 0.18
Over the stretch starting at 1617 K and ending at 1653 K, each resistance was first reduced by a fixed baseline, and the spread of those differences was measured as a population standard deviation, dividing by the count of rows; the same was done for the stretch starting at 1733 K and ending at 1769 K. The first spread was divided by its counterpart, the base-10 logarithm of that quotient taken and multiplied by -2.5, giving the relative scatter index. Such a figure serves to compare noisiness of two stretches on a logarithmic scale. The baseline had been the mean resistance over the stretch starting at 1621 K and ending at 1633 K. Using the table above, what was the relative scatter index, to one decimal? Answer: 0.2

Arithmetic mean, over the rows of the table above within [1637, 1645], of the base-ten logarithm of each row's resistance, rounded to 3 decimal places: 0.827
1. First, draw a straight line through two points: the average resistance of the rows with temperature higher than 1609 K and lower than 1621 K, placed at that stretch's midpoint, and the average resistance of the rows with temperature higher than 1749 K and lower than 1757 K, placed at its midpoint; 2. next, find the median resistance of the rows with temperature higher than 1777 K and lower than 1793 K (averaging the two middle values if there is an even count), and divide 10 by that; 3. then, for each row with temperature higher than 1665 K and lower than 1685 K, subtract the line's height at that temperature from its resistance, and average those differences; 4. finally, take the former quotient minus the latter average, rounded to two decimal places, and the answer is 1.43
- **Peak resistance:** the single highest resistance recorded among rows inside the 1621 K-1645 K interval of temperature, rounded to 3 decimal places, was 6.780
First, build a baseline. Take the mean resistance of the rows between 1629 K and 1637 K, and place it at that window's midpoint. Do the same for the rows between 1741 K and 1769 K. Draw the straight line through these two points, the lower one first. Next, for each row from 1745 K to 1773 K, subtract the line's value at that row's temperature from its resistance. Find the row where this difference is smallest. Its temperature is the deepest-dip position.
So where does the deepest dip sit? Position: 1771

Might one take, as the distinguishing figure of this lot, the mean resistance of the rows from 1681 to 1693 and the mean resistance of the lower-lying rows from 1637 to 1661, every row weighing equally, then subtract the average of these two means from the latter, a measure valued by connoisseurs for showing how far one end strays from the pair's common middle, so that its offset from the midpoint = -0.12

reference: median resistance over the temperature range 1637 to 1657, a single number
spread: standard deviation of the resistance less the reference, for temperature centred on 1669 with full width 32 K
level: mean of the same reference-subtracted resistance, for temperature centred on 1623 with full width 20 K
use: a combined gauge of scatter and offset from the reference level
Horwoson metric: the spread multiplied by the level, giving 0.00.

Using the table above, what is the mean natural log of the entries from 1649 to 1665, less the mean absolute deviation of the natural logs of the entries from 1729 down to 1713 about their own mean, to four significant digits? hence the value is 1.919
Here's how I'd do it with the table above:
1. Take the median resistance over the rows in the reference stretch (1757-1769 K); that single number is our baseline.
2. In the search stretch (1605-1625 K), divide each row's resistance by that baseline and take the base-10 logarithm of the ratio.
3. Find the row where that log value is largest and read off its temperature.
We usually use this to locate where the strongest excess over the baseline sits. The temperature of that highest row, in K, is 1615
